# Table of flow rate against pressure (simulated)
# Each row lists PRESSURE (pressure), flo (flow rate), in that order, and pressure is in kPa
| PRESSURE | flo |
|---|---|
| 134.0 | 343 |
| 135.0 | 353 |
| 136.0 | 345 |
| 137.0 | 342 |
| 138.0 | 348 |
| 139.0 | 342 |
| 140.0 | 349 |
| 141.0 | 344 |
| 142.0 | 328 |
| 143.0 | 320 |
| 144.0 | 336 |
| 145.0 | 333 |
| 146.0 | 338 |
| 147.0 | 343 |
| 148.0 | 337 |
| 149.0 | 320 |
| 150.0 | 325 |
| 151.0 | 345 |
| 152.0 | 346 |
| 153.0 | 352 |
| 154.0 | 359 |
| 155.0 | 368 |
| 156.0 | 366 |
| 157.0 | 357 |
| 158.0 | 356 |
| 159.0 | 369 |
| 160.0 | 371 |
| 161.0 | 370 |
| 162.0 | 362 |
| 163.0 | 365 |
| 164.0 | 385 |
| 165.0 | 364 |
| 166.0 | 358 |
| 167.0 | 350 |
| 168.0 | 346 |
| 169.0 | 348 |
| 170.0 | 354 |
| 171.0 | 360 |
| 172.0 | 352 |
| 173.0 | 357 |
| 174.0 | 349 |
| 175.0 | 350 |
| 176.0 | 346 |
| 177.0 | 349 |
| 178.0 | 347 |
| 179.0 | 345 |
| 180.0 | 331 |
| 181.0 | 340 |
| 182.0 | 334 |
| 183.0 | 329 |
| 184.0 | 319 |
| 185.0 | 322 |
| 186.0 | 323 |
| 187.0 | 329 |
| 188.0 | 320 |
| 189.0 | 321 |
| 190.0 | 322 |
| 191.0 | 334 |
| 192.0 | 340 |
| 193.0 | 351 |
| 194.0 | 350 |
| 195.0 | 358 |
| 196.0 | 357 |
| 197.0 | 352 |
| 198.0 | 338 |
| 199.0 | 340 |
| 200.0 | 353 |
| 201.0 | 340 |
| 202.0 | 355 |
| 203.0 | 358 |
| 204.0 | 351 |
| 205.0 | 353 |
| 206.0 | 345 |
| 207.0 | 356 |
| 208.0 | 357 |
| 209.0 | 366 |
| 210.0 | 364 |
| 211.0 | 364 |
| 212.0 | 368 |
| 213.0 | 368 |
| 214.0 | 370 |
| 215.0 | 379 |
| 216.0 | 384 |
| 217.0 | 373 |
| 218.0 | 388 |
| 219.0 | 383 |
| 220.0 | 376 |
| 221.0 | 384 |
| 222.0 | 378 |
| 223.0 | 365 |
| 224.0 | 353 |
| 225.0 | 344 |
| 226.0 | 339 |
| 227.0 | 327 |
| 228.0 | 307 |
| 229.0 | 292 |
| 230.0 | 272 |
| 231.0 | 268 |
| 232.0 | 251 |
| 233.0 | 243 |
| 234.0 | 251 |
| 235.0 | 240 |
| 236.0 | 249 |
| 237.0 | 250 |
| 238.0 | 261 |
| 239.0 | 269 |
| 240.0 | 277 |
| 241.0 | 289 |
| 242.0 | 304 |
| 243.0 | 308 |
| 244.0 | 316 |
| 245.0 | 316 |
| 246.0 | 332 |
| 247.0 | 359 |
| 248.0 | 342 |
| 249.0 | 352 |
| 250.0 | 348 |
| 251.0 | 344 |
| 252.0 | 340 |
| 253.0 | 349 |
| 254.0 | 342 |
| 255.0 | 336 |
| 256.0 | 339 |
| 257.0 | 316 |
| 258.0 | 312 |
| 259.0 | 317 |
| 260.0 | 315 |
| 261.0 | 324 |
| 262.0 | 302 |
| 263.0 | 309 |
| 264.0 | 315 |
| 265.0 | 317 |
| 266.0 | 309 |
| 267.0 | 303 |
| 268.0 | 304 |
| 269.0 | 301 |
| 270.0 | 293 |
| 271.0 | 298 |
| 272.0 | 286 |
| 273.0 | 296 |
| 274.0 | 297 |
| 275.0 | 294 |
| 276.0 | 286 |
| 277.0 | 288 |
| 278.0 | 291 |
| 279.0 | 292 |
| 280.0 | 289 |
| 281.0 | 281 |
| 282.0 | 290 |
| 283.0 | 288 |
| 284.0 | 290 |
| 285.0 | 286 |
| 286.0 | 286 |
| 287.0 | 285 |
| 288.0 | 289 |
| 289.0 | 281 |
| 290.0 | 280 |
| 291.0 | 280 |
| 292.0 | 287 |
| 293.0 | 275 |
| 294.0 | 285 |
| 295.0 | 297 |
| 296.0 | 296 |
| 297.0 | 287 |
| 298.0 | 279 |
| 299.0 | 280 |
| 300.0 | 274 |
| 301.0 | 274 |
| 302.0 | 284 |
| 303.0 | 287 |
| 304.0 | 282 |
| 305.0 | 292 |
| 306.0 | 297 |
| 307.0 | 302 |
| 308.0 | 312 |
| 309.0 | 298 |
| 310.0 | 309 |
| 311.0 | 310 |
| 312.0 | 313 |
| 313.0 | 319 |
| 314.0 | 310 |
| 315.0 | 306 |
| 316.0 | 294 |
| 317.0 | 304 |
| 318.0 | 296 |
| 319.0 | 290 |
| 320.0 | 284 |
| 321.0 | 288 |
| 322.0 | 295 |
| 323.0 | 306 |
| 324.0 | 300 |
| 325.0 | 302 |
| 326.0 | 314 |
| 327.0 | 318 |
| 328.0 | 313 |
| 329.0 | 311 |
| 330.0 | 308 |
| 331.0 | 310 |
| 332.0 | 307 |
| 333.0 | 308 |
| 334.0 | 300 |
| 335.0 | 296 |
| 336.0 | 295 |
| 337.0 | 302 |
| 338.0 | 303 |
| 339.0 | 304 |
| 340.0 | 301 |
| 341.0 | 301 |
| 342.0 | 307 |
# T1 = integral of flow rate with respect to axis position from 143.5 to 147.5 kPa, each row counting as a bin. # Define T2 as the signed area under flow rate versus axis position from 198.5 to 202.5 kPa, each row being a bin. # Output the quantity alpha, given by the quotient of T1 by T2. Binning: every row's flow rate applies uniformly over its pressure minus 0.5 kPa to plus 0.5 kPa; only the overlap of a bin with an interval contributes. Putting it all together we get 0.97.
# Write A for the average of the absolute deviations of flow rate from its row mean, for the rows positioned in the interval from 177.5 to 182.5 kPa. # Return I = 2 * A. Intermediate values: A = 5.5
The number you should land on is 11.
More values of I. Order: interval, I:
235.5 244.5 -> 43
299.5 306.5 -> 13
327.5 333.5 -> 4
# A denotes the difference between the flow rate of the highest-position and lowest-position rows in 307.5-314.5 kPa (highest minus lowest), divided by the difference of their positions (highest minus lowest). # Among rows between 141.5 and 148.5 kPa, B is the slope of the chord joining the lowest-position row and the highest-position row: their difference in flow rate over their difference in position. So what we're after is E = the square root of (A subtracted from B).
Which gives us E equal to 1.4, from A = -0.3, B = 1.5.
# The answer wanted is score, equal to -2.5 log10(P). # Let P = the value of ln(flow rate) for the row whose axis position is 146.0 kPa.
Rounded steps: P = 5.82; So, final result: -1.91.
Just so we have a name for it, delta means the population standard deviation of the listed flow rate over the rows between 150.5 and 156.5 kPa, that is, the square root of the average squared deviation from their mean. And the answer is 9.0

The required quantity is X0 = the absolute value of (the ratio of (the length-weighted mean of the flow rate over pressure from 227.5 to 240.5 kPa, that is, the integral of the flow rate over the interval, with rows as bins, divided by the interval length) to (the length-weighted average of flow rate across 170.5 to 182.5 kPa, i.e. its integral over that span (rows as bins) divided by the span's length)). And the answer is 0.76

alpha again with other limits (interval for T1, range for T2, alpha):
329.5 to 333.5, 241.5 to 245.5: 0.99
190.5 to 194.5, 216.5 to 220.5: 0.90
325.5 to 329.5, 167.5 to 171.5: 0.89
